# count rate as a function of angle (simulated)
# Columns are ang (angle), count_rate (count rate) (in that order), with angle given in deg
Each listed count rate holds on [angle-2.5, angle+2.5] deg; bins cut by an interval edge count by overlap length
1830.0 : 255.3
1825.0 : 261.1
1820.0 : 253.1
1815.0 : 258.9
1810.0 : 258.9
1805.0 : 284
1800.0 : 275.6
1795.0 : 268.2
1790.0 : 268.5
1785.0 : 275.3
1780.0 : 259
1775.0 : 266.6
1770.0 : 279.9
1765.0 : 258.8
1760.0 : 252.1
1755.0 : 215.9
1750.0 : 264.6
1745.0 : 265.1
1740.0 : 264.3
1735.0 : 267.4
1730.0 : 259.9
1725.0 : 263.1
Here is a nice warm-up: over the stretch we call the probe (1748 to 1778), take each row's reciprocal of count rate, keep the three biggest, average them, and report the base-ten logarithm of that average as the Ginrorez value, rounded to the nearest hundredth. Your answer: -2.38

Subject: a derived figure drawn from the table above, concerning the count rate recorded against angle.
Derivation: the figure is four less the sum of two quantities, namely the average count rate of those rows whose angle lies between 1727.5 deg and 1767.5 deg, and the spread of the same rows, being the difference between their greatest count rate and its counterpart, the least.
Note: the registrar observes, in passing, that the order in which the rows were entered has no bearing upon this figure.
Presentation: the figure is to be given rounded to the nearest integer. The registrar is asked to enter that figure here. -304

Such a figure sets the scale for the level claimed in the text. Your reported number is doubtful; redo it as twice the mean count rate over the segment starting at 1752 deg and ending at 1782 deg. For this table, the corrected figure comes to 511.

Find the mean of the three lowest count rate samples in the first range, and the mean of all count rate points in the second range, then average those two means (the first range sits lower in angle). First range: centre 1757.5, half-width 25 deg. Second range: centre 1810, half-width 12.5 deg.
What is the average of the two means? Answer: 254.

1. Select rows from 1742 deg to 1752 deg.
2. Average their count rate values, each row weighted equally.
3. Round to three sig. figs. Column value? 265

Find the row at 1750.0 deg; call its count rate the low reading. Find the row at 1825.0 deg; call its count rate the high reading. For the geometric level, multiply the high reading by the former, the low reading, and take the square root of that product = 262.8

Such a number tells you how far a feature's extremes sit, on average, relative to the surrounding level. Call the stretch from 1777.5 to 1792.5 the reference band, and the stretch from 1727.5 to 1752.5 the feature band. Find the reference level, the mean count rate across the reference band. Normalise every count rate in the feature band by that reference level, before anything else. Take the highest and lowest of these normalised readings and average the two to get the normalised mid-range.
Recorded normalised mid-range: 0.985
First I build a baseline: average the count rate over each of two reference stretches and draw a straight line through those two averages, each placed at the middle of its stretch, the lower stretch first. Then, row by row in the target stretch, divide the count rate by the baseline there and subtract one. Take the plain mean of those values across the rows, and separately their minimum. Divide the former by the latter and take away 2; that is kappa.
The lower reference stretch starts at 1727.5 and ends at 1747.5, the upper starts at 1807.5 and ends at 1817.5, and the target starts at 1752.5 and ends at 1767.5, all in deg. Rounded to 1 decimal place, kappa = -1.6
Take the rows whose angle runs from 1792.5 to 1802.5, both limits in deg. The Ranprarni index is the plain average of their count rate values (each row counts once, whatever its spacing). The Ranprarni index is 272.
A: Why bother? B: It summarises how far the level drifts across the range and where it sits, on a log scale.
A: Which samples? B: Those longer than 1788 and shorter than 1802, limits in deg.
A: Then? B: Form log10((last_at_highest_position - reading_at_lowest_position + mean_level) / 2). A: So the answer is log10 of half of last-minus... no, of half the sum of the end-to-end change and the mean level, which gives 2.14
